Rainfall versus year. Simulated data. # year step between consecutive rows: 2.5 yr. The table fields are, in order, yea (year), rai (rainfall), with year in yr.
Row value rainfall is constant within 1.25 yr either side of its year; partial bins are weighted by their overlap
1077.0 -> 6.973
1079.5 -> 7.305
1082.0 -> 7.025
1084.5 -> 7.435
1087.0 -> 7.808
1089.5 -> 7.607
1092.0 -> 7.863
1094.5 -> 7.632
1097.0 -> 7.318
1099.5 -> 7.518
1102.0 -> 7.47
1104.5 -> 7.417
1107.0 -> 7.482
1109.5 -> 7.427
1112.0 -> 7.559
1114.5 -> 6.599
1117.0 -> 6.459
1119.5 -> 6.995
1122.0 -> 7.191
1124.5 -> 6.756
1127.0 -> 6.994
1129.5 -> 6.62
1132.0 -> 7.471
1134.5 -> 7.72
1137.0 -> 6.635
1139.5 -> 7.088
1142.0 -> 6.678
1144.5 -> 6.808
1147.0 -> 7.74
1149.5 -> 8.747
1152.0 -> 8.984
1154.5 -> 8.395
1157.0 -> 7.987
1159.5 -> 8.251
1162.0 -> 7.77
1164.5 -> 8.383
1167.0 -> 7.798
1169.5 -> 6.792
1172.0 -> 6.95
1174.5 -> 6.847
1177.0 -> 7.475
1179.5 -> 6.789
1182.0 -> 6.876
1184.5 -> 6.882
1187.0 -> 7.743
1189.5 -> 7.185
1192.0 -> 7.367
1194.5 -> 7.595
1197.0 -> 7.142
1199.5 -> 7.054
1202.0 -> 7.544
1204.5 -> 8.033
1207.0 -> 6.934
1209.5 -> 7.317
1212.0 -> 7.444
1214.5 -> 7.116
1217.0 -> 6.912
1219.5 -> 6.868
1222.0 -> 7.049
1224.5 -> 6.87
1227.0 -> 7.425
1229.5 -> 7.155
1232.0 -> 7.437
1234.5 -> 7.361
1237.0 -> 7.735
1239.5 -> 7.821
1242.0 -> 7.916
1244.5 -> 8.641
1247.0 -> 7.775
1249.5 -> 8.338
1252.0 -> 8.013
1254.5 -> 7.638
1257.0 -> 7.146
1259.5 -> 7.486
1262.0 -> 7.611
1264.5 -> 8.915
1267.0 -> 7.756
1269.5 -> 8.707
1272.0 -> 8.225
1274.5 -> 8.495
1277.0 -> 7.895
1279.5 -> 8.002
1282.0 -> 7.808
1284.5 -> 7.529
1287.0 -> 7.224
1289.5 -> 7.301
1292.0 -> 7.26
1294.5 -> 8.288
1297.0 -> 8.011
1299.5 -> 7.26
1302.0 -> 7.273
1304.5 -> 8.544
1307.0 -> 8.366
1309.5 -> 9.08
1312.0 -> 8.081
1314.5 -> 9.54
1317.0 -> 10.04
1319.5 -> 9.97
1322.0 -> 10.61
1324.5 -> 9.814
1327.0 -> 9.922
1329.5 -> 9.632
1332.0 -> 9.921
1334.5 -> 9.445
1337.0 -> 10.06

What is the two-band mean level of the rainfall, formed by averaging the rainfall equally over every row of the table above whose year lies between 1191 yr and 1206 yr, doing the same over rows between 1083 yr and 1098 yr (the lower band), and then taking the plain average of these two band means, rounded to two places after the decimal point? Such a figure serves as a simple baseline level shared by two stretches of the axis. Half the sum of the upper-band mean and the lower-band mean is 7.53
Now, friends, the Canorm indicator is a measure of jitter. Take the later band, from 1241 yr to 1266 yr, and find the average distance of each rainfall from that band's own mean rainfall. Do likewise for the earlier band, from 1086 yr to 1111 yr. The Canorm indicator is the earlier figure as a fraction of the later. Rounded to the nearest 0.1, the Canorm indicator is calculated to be 0.3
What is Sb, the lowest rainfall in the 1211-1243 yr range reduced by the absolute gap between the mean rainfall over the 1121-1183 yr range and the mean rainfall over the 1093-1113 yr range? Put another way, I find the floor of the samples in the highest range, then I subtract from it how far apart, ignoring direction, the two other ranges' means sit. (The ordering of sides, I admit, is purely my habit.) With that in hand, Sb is 6.82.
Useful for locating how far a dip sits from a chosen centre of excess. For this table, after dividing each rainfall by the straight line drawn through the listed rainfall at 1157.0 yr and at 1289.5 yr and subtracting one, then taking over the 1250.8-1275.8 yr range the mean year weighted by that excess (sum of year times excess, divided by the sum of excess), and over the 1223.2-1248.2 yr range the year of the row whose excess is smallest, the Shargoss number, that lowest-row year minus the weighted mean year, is -43.3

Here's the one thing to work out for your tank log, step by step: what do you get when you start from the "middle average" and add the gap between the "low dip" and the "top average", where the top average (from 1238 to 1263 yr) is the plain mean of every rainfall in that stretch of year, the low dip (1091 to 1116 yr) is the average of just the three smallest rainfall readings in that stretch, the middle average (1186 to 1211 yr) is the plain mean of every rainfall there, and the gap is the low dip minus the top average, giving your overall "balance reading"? 6.66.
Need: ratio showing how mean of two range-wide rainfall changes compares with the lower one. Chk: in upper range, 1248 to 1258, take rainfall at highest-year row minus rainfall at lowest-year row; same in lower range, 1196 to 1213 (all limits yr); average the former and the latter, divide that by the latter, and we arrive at -1.5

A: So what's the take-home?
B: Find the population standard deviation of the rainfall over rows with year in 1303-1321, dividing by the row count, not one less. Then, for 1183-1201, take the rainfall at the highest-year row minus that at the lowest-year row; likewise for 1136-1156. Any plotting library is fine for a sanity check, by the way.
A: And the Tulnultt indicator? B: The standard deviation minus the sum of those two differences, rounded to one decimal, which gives -1.2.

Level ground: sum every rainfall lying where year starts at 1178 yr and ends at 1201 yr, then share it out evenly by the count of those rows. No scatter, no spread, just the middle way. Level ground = 7.2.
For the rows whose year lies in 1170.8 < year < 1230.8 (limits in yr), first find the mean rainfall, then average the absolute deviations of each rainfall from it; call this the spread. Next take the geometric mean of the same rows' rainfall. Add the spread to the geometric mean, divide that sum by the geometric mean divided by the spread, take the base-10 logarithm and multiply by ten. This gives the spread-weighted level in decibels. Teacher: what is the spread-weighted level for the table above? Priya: -6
